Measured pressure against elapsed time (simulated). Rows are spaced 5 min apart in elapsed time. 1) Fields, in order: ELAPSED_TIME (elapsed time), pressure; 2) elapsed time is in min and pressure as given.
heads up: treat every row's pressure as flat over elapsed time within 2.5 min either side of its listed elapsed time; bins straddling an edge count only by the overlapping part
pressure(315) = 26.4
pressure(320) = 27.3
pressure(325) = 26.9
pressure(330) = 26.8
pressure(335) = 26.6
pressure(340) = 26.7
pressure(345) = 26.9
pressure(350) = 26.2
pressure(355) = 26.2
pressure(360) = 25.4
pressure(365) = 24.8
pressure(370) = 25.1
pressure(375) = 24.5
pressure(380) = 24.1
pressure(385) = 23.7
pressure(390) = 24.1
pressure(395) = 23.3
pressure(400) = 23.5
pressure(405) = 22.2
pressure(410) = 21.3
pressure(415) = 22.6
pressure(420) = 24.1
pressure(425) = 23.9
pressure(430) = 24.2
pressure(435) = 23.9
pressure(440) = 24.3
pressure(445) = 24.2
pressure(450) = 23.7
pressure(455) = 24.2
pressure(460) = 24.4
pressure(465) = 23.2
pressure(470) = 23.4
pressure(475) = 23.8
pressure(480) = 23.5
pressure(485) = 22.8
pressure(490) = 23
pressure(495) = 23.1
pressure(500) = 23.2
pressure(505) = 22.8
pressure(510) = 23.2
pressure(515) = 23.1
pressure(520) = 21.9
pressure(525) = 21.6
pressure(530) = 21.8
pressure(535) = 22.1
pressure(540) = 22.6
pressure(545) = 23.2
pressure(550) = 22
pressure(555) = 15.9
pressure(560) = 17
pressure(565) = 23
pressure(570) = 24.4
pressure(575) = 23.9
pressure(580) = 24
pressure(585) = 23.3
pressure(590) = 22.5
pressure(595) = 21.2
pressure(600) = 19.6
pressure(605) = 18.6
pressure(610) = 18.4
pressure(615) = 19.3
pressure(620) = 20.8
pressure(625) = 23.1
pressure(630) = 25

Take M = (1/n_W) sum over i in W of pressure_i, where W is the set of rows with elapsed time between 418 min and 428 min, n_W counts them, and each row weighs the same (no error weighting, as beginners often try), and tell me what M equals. 24.0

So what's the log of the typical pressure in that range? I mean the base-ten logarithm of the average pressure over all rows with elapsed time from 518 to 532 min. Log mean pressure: 1.34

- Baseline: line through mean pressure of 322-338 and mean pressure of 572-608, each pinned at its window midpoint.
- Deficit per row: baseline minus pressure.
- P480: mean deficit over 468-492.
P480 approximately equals 0.64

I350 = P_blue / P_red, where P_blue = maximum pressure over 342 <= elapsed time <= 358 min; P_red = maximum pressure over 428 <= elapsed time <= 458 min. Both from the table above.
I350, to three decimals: 1.107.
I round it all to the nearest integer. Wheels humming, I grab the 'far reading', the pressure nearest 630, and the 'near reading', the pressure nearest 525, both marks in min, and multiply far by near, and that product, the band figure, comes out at 540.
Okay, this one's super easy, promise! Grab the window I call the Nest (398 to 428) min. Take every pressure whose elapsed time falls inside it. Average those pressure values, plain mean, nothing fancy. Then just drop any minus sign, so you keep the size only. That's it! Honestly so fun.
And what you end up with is 22.9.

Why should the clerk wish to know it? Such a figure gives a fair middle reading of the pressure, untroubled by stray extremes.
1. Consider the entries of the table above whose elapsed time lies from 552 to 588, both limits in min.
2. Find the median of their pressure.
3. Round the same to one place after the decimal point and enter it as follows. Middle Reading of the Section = 23.3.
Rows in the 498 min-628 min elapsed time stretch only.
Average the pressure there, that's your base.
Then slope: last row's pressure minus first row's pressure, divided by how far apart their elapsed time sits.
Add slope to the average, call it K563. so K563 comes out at 21.6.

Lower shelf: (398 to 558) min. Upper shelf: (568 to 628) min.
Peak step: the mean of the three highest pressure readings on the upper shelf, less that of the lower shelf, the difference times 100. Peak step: -20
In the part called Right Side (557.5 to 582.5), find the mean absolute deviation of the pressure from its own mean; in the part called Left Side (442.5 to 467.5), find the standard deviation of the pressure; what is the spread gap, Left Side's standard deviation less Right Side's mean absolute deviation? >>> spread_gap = -1.7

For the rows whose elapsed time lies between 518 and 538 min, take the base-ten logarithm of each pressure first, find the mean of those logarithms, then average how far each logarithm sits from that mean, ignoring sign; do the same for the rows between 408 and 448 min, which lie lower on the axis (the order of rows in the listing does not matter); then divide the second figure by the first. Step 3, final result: 5.1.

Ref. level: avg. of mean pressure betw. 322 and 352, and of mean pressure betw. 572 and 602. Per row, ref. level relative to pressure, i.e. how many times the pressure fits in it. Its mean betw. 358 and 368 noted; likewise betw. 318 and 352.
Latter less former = -0.06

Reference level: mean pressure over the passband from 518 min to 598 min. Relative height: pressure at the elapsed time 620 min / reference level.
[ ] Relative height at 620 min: 0.95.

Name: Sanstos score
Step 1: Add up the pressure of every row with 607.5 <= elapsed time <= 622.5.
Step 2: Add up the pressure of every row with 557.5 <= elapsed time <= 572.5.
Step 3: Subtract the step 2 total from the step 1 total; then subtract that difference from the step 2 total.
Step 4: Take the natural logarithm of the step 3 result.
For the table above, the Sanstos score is 4.25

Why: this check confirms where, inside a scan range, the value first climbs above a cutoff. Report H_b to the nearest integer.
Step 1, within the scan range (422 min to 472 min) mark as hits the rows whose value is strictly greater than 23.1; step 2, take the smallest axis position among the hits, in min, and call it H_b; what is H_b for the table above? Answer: 425 min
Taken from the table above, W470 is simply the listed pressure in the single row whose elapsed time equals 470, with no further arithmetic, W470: 23.4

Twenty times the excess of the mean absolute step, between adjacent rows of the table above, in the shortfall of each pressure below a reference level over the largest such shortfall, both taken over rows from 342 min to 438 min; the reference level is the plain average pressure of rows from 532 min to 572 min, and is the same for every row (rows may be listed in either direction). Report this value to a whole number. 13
